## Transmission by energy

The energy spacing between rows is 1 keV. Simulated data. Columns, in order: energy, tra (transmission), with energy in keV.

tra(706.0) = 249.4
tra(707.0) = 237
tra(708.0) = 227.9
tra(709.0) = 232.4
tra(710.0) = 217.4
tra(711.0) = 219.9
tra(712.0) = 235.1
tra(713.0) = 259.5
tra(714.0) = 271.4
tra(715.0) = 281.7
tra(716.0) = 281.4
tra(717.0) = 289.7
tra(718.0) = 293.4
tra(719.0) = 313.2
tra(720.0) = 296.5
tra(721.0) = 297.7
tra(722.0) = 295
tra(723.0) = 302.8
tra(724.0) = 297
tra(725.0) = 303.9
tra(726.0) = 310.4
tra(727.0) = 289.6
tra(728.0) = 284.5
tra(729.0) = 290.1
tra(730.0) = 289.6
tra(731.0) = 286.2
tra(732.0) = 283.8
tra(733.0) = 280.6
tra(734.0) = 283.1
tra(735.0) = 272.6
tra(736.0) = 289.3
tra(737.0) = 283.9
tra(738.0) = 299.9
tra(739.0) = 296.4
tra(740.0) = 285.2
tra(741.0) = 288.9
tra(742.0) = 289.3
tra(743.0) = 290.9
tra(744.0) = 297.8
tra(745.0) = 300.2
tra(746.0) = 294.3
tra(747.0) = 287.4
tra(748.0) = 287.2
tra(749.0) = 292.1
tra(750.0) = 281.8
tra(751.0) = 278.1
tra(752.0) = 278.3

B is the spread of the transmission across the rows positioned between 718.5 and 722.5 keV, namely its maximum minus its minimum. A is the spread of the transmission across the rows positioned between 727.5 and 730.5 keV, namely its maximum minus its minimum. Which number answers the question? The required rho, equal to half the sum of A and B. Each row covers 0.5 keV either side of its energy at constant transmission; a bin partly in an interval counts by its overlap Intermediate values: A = 6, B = 18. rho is 12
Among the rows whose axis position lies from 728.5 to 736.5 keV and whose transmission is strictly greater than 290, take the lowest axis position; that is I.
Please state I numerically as 729.0 keV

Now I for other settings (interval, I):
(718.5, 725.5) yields 719.0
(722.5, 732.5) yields 723.0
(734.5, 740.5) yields 738.0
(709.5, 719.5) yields 718.0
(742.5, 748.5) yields 743.0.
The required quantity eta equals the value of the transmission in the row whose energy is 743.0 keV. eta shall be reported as 290.9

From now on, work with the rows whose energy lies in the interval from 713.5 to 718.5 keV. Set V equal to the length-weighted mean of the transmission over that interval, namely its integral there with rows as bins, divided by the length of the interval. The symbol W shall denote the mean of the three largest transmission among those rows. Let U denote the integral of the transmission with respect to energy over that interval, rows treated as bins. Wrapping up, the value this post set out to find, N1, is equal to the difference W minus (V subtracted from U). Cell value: -846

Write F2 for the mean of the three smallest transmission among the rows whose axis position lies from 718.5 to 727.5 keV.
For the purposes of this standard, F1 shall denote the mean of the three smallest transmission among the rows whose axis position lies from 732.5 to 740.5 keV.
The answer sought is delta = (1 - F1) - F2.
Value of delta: -571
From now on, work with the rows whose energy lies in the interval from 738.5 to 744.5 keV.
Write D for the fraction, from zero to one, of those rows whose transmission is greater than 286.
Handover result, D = 0.8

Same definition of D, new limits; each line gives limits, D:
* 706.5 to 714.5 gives 0.0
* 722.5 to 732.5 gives 0.8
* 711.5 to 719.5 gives 0.4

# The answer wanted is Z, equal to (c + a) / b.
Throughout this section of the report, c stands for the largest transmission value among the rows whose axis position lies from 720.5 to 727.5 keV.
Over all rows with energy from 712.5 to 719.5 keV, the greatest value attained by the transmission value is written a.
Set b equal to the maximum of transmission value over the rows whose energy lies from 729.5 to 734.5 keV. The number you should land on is 2.2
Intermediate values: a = 313.2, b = 289.6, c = 310.4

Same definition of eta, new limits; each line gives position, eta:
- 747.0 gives 287.4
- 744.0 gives 297.8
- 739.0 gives 296.4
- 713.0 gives 259.5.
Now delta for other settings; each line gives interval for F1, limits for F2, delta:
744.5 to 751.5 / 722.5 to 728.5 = -572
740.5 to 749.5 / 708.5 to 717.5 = -510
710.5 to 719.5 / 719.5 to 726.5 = -533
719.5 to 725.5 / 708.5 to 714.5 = -518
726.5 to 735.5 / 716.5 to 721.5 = -571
